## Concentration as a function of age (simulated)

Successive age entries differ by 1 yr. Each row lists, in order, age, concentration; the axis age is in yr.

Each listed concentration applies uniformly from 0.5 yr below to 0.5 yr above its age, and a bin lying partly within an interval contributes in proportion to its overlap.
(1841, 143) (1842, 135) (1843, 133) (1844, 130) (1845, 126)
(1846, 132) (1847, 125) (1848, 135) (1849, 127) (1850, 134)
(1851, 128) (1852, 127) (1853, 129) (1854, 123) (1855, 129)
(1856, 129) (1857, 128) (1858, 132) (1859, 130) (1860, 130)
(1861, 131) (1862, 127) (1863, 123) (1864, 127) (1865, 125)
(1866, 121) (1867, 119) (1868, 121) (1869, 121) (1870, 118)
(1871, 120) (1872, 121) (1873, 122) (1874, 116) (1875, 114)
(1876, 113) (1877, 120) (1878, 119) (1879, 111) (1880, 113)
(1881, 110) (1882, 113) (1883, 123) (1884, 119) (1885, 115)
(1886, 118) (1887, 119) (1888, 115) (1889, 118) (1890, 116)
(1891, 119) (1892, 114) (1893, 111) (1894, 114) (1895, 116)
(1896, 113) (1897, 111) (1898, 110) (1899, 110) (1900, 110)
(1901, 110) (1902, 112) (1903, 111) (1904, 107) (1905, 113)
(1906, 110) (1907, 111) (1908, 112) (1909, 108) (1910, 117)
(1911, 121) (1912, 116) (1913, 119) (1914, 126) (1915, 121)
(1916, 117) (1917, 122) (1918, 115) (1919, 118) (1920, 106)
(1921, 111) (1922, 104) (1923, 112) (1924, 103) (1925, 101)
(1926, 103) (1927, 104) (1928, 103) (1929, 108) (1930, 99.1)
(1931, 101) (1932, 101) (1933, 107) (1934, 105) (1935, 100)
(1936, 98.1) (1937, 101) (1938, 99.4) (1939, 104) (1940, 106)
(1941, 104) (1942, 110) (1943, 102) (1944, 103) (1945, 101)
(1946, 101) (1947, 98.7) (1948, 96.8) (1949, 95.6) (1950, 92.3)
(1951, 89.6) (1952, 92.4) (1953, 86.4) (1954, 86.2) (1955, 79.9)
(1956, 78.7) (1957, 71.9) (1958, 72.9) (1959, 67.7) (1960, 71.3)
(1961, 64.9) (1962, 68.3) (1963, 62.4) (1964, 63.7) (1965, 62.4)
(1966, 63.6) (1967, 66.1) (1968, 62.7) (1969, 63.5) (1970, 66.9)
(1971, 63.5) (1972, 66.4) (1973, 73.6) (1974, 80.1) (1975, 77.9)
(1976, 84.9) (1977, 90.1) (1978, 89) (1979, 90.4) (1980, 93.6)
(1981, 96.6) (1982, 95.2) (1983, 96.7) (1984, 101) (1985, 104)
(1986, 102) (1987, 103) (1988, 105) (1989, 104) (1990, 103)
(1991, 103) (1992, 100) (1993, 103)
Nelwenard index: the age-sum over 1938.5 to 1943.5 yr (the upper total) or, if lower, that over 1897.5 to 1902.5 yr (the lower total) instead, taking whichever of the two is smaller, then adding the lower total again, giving 1078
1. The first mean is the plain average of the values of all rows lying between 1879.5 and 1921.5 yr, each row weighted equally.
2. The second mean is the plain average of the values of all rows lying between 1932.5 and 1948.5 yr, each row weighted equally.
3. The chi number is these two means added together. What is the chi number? 217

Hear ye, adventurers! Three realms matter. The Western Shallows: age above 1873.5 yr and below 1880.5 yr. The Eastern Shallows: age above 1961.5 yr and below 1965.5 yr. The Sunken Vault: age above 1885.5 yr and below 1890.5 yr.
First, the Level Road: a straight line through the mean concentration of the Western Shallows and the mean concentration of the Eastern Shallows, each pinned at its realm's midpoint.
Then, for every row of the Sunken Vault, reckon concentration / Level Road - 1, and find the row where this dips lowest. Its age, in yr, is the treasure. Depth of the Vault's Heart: 1888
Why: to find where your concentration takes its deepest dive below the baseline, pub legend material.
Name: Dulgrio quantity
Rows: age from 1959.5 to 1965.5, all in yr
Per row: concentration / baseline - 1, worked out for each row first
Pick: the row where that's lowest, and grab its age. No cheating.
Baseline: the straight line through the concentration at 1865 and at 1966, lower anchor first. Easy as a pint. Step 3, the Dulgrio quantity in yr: 1963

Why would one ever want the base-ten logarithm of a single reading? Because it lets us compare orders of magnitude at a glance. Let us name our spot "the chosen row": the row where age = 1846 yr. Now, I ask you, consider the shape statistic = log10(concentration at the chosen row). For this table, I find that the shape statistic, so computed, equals 2.12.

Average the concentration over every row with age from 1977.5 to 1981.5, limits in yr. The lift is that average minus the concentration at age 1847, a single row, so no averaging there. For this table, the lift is -33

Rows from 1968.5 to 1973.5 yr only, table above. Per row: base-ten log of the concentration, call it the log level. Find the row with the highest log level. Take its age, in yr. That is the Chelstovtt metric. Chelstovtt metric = 1973 yr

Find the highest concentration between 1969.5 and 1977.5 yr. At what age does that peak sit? 1977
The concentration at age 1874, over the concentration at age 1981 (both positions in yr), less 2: -0.80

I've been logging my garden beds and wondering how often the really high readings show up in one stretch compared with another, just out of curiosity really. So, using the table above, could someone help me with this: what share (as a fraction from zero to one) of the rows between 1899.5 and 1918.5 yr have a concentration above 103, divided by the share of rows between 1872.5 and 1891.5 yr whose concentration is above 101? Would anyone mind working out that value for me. 1.00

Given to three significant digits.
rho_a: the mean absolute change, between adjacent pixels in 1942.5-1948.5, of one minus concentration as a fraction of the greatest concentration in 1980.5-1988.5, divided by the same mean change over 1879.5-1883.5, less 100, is -99.7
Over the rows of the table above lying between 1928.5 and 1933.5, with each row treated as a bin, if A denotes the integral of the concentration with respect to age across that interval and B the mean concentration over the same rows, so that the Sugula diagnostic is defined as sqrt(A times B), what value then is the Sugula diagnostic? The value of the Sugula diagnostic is 231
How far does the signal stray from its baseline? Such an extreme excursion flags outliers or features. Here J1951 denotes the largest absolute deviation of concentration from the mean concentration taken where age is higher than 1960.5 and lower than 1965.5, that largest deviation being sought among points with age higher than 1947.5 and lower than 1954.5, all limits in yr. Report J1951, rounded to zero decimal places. 32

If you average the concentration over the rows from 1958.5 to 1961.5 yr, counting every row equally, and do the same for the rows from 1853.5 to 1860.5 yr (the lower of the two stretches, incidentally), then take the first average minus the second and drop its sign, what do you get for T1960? 61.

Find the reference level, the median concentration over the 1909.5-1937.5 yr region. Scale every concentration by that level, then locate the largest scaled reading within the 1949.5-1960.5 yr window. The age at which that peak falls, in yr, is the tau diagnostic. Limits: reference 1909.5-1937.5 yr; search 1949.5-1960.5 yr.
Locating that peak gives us 1952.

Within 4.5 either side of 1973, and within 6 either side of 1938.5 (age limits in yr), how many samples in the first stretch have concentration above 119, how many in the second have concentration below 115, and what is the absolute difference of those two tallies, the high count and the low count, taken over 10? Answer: 1.2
